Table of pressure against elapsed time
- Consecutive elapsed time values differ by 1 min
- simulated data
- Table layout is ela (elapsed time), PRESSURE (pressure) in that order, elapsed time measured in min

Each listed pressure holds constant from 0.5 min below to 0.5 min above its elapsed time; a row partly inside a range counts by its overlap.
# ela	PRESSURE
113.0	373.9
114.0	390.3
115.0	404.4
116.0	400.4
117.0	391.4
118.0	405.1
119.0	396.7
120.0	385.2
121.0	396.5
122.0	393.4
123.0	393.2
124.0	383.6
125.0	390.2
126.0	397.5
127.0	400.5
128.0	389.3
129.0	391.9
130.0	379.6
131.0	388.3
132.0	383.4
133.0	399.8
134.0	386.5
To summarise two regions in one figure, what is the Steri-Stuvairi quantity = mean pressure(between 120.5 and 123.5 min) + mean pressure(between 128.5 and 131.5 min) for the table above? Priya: 781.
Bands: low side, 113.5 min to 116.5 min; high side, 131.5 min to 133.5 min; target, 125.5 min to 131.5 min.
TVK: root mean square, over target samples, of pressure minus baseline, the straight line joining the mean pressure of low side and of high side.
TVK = 6.6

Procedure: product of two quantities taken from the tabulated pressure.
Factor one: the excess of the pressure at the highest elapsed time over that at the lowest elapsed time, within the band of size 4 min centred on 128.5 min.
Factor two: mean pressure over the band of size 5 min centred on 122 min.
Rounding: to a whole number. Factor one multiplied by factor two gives -8159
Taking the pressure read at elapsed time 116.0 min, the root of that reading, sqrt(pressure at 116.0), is 20.01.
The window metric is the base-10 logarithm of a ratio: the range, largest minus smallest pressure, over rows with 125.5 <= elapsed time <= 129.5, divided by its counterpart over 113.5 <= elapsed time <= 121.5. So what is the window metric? -0.25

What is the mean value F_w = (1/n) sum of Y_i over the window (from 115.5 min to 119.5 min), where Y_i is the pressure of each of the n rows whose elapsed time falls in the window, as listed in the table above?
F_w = 398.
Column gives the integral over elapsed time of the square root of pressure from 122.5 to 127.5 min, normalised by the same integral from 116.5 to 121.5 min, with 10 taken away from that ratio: -9.00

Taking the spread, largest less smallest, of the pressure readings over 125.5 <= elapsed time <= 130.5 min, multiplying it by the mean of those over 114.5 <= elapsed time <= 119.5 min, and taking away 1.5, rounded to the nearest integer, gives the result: 8350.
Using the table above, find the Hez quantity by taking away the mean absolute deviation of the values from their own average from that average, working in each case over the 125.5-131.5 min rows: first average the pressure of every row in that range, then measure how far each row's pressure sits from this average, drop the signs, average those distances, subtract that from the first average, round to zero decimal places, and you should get 386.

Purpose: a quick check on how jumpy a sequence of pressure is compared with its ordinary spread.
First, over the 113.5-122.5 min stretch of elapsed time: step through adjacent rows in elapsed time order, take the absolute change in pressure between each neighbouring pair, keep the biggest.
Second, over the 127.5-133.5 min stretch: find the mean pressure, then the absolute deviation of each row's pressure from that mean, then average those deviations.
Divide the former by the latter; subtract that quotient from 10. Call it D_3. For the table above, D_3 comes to 7.2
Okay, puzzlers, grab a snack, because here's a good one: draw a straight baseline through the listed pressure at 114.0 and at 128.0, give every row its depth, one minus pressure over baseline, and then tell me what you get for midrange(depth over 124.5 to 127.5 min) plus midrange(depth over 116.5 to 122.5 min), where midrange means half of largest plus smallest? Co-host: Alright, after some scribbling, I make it -0.029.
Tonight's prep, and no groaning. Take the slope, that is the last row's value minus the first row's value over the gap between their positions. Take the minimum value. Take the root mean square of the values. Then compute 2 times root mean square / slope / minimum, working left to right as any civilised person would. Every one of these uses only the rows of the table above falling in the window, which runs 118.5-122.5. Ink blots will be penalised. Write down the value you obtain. -2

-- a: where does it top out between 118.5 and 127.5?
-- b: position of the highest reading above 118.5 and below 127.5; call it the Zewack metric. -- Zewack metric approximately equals 127.0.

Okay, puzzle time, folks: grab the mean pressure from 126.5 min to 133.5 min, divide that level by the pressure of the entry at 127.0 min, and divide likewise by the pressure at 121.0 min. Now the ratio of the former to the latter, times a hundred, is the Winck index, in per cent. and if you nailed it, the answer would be 99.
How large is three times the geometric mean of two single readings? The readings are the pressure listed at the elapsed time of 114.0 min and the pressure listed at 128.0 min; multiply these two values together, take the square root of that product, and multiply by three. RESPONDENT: 1169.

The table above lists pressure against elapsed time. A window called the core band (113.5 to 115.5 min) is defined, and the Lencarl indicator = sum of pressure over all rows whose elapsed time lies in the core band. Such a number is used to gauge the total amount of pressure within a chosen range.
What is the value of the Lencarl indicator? 795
